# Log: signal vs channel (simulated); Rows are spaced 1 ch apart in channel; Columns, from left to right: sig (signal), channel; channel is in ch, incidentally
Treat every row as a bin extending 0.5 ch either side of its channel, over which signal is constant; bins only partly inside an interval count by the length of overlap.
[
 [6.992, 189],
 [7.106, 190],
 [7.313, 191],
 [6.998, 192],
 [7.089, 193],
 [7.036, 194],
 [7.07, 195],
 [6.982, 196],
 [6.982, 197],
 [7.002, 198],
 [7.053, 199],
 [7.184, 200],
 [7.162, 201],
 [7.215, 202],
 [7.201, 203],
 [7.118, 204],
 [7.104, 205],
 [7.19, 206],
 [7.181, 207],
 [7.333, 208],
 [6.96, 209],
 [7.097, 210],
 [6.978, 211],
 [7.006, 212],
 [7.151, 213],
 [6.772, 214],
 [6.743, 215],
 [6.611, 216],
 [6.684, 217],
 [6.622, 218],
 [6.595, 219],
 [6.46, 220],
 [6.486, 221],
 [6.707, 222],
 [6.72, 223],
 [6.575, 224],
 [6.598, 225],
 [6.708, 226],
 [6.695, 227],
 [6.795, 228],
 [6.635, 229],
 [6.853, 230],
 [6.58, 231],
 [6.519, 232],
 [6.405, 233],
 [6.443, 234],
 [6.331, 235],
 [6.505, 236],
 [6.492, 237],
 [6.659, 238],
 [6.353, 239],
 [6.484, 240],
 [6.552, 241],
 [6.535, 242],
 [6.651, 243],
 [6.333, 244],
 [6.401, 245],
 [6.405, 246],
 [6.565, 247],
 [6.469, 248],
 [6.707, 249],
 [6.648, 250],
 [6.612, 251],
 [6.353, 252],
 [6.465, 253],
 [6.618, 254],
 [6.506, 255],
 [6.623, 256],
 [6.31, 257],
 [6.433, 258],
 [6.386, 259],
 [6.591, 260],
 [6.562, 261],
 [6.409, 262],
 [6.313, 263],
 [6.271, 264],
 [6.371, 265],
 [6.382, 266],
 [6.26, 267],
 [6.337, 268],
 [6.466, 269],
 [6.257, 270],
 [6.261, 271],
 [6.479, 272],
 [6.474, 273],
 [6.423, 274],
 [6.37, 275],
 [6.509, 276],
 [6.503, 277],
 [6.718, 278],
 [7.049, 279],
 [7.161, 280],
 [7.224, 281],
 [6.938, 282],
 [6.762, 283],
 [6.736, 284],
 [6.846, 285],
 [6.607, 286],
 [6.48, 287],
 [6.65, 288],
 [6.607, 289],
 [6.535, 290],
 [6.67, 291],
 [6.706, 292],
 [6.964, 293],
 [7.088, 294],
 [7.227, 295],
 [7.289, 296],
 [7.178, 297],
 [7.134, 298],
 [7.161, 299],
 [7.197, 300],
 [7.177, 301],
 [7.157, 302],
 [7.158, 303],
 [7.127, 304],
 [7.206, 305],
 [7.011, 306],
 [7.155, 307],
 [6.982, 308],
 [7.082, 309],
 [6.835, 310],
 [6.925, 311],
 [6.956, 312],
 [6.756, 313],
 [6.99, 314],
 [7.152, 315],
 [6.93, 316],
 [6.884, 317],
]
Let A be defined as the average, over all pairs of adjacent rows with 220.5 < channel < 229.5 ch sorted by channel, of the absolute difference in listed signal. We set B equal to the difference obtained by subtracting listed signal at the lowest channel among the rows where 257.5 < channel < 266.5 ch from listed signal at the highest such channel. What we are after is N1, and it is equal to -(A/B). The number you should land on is 1.9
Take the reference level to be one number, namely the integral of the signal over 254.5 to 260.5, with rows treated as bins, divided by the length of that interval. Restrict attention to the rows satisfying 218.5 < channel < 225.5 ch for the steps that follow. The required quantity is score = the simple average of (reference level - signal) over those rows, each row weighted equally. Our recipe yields -0.12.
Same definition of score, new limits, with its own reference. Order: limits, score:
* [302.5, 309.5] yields -0.63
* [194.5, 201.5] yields -0.59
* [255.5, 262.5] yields 0.00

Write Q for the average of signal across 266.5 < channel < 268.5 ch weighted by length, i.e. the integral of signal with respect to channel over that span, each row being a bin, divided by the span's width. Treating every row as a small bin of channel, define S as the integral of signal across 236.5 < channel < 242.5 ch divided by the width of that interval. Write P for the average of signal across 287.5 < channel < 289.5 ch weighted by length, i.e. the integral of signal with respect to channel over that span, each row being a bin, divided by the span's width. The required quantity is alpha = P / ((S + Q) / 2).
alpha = 1.03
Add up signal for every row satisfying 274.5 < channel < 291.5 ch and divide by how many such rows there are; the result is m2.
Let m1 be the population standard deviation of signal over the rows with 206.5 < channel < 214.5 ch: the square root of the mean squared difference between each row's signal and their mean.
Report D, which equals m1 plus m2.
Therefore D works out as 6.89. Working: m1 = 0.16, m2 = 6.7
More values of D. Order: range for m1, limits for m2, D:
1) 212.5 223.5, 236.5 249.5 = 6.68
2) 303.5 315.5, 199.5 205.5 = 7.29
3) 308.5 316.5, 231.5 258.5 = 6.61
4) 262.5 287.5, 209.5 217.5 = 7.16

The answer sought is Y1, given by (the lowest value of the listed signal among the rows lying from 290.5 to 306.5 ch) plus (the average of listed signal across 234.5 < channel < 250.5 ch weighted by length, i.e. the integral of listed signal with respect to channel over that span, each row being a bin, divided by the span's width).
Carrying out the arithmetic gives 13.2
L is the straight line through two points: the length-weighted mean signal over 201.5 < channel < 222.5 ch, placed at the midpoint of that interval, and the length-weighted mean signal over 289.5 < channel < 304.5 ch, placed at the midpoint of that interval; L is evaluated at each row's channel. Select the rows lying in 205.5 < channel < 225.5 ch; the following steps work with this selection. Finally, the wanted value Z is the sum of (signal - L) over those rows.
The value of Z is -2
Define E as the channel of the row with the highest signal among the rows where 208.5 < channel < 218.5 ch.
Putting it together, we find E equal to 213 ch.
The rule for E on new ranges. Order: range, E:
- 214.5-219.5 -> 215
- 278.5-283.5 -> 281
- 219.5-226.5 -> 223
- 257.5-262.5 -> 260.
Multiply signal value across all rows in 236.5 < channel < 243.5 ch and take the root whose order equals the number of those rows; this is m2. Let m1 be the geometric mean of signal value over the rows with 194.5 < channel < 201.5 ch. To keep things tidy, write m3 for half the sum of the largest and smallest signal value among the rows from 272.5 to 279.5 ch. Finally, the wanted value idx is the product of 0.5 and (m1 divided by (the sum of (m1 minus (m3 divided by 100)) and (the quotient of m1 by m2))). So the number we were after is 0.437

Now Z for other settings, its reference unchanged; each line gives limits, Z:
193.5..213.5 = 4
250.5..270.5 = -11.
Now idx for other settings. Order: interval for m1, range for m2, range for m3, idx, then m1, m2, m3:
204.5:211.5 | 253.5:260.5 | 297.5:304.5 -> 0.437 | 7.12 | 6.5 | 7.16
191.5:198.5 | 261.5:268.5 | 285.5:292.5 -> 0.435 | 7.02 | 6.3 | 6.59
